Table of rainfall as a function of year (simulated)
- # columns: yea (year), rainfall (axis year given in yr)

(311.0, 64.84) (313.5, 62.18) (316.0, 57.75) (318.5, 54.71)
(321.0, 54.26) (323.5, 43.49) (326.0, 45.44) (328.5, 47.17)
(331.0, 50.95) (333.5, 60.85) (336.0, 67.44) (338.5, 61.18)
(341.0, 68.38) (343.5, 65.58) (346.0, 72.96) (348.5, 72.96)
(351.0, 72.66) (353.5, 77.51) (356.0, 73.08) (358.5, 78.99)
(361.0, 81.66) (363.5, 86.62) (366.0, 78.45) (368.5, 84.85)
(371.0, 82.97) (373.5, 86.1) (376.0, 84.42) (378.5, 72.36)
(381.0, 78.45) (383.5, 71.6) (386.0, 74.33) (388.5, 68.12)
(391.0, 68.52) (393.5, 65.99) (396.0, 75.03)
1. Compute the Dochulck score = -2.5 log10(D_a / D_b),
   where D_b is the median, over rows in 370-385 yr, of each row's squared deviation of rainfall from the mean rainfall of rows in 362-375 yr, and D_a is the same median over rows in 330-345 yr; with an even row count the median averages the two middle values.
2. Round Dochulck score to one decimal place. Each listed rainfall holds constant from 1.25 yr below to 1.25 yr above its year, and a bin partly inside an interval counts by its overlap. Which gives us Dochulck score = -3.5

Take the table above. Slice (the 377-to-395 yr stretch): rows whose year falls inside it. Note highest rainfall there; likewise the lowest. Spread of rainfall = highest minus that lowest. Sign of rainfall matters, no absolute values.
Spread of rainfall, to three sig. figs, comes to 12.5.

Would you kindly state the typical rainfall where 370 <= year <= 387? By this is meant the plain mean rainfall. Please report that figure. 79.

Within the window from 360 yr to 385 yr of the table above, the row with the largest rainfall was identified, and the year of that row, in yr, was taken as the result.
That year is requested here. 363.5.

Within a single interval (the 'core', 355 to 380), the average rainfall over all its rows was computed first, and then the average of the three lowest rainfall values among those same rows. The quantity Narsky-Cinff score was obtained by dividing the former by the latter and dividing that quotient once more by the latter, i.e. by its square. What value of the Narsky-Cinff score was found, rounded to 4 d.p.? 0.0145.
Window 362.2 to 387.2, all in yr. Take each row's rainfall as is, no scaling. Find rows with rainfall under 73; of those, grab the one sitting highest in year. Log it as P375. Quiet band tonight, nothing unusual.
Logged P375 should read 383.5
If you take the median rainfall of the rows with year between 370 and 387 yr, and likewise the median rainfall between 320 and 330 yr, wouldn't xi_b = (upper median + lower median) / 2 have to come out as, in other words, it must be 62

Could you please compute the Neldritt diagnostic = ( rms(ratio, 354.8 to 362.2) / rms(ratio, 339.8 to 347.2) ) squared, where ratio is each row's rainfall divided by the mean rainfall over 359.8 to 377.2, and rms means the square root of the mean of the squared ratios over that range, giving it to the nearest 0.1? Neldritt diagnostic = 1.3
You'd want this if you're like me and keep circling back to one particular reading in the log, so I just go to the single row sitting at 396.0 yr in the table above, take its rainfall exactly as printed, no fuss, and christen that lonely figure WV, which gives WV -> 75.03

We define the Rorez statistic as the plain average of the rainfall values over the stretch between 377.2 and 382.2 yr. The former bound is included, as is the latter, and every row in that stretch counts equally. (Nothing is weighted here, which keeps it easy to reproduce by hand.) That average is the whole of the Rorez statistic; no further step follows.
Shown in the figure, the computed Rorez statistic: 75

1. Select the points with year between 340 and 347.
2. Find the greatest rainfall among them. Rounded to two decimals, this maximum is 72.96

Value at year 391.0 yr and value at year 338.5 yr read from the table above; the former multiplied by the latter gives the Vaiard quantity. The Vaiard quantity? 4192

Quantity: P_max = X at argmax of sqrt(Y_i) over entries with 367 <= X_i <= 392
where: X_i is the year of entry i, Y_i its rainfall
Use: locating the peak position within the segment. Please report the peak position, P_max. 373.5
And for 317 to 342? 341.0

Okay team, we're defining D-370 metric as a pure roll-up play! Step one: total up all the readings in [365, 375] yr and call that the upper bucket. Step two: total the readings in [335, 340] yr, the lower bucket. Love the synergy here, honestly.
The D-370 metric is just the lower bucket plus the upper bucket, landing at 461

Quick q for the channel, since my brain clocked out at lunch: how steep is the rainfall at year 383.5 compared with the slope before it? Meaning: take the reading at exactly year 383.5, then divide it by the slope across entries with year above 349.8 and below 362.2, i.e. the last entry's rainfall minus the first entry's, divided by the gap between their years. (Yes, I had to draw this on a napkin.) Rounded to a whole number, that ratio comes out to 80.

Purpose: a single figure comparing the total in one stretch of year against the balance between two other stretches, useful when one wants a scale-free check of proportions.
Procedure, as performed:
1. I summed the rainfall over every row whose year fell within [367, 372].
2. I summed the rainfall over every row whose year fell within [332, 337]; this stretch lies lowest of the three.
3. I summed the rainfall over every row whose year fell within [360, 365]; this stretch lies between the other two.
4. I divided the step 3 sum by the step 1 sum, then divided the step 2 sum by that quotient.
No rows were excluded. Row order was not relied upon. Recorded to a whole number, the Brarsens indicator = 128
